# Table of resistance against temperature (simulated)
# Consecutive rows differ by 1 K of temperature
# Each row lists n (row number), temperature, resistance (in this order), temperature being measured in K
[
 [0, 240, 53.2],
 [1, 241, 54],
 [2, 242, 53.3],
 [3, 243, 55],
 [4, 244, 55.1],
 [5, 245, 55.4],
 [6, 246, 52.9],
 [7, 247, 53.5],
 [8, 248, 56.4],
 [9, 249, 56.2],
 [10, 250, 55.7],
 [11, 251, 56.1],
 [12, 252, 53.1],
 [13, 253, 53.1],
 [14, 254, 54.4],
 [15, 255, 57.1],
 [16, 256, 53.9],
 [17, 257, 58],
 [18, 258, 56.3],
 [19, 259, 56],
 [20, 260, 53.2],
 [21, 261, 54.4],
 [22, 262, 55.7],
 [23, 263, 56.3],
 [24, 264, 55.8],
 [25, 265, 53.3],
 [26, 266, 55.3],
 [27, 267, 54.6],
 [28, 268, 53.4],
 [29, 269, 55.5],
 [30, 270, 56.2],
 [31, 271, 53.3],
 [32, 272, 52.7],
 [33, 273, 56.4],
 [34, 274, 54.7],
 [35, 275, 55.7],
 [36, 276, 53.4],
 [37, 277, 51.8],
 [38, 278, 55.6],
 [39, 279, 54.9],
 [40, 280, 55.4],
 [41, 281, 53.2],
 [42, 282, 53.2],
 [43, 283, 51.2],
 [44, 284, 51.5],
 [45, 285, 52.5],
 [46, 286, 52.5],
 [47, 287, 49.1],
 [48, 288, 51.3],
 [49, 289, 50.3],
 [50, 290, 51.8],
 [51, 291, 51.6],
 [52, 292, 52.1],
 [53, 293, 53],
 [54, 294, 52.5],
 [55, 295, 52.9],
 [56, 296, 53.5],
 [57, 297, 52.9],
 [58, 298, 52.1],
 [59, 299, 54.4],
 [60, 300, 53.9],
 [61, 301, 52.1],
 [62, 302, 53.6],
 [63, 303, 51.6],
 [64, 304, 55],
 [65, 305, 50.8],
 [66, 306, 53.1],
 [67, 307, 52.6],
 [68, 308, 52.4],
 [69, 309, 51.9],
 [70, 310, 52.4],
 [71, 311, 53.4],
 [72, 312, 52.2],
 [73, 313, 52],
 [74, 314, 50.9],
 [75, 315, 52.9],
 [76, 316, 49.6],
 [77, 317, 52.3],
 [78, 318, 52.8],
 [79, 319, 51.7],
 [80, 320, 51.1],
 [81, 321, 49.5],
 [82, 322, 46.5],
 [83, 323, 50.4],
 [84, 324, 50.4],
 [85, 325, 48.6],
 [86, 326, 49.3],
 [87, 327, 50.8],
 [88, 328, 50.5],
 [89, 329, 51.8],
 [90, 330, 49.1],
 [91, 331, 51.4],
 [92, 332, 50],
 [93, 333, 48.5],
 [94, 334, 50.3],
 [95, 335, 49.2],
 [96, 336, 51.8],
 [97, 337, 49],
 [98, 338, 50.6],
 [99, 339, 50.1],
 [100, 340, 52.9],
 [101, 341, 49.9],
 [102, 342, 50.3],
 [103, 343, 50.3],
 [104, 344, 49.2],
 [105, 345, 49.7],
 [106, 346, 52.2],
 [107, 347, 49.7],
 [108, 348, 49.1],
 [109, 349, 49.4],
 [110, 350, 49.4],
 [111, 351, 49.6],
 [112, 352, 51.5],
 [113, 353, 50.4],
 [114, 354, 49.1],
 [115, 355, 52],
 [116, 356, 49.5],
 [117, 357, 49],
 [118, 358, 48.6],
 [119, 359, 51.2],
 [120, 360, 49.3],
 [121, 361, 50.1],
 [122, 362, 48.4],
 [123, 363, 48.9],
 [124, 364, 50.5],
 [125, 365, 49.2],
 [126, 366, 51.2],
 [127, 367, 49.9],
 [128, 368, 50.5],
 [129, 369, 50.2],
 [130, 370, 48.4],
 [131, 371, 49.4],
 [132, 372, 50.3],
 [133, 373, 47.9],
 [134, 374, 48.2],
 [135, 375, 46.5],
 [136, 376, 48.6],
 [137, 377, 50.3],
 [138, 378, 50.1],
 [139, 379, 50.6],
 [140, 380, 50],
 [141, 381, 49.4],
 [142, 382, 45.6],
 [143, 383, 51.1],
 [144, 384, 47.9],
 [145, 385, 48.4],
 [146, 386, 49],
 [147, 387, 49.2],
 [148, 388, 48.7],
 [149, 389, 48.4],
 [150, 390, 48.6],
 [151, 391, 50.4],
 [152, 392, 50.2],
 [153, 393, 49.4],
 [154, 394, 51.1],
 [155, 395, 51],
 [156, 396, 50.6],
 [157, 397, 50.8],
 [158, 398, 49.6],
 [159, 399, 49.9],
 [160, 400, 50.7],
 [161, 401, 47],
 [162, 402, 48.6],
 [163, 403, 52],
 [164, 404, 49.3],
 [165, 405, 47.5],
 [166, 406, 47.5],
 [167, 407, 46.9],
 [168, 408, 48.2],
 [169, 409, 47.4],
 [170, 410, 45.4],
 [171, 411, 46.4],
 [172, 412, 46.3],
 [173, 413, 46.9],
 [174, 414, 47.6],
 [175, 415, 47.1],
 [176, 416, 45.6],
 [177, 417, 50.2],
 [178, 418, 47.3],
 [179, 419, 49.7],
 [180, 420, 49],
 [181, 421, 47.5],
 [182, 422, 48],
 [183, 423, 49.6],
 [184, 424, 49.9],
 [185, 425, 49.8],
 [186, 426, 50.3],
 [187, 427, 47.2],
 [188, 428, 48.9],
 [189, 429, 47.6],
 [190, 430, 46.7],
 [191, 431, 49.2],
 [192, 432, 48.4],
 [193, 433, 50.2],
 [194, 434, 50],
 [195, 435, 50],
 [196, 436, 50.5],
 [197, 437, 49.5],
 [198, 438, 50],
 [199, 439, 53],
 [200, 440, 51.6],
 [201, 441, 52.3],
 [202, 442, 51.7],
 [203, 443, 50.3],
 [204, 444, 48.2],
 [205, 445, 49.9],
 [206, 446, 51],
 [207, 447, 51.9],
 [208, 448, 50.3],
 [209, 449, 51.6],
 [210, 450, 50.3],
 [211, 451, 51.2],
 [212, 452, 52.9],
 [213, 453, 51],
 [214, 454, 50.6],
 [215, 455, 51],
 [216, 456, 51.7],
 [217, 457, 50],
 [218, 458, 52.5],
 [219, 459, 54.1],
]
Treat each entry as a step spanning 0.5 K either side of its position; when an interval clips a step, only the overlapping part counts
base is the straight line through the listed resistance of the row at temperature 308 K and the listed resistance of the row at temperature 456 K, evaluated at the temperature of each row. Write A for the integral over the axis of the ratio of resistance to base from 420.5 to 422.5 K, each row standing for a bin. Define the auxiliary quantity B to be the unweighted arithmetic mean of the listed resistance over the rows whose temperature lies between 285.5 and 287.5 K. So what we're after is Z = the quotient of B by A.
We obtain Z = 27.6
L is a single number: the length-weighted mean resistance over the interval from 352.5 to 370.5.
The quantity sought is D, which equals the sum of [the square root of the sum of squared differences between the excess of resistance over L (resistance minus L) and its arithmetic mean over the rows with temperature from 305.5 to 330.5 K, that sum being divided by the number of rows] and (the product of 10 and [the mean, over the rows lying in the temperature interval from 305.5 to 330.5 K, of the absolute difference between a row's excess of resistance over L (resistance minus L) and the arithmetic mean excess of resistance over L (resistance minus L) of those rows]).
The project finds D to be 15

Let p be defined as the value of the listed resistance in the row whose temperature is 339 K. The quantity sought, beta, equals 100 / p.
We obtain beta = 2.00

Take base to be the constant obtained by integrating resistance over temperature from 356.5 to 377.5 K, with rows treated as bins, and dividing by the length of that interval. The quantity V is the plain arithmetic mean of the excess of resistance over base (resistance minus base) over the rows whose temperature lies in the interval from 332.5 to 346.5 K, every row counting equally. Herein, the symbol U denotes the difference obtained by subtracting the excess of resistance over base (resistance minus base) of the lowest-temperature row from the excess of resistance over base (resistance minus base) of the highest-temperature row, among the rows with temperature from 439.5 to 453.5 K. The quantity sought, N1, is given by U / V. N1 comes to -0.6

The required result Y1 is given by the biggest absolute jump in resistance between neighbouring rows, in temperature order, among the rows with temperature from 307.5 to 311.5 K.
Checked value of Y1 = 1.0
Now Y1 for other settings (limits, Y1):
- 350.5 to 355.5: 2.9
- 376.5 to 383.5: 5.5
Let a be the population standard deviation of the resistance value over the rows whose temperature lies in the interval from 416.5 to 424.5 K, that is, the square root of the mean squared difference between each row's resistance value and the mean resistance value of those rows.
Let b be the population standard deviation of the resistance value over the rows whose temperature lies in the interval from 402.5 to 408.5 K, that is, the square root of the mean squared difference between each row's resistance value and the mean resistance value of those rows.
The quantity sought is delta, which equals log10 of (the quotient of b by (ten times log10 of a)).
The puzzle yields 0.8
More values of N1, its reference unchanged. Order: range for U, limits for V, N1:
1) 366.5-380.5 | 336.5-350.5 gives 0.1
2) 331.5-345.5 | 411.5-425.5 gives 0.3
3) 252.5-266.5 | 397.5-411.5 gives -2.1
